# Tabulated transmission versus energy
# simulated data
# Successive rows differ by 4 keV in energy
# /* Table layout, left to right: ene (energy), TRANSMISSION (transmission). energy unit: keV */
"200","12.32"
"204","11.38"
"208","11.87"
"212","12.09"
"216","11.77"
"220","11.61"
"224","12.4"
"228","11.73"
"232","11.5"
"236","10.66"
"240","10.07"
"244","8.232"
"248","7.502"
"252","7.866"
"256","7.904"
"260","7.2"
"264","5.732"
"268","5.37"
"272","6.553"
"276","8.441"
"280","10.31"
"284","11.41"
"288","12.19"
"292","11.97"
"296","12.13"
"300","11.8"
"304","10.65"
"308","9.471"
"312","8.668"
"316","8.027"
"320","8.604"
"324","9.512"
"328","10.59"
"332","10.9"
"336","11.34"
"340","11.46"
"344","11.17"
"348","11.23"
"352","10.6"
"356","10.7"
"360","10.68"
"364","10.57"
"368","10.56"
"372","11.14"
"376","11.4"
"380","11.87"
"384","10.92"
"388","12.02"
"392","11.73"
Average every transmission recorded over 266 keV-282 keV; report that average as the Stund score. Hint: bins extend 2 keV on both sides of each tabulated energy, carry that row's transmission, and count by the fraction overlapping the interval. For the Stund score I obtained 7.7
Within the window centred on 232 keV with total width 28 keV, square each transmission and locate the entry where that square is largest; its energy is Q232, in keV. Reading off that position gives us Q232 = 224 keV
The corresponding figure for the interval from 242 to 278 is 276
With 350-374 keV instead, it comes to 372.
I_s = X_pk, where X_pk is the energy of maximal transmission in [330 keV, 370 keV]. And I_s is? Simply 340 keV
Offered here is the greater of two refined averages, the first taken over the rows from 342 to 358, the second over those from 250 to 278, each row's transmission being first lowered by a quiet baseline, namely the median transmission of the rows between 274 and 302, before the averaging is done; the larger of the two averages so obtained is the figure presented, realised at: -0.9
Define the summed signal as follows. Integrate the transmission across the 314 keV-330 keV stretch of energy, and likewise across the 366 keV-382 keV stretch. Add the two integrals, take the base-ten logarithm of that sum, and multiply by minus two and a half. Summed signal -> -6.29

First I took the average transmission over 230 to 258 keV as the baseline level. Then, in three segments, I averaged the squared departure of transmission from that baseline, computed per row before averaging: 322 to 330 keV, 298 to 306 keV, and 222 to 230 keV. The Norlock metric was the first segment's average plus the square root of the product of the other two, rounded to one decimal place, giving 7.7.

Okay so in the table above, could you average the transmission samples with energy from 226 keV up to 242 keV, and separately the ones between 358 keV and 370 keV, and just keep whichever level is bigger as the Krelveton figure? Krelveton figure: 11.0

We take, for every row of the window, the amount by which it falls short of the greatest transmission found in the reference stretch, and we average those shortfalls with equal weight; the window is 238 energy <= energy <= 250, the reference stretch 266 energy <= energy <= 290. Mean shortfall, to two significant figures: 3.6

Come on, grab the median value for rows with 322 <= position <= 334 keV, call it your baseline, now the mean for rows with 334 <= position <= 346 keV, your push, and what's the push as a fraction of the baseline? 1.07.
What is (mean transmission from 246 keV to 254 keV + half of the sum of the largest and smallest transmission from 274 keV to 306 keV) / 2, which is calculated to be 9.0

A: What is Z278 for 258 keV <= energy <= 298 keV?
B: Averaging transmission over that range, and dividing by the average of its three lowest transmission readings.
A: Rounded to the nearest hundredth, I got 1.55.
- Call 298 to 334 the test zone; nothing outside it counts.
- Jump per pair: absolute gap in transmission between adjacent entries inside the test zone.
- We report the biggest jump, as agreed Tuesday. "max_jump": 1.18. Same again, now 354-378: 0.58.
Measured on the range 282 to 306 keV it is 1.15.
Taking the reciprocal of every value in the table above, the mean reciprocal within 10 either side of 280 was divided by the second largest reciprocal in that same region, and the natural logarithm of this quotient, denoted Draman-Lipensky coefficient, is -0.097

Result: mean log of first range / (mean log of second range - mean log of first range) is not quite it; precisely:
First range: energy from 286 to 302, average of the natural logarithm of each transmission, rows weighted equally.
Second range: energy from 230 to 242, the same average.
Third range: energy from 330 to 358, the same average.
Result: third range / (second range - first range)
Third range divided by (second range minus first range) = -21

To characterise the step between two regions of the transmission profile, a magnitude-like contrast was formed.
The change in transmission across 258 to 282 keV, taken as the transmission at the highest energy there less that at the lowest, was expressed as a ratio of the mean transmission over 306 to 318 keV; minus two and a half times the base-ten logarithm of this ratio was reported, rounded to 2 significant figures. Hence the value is 1.1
